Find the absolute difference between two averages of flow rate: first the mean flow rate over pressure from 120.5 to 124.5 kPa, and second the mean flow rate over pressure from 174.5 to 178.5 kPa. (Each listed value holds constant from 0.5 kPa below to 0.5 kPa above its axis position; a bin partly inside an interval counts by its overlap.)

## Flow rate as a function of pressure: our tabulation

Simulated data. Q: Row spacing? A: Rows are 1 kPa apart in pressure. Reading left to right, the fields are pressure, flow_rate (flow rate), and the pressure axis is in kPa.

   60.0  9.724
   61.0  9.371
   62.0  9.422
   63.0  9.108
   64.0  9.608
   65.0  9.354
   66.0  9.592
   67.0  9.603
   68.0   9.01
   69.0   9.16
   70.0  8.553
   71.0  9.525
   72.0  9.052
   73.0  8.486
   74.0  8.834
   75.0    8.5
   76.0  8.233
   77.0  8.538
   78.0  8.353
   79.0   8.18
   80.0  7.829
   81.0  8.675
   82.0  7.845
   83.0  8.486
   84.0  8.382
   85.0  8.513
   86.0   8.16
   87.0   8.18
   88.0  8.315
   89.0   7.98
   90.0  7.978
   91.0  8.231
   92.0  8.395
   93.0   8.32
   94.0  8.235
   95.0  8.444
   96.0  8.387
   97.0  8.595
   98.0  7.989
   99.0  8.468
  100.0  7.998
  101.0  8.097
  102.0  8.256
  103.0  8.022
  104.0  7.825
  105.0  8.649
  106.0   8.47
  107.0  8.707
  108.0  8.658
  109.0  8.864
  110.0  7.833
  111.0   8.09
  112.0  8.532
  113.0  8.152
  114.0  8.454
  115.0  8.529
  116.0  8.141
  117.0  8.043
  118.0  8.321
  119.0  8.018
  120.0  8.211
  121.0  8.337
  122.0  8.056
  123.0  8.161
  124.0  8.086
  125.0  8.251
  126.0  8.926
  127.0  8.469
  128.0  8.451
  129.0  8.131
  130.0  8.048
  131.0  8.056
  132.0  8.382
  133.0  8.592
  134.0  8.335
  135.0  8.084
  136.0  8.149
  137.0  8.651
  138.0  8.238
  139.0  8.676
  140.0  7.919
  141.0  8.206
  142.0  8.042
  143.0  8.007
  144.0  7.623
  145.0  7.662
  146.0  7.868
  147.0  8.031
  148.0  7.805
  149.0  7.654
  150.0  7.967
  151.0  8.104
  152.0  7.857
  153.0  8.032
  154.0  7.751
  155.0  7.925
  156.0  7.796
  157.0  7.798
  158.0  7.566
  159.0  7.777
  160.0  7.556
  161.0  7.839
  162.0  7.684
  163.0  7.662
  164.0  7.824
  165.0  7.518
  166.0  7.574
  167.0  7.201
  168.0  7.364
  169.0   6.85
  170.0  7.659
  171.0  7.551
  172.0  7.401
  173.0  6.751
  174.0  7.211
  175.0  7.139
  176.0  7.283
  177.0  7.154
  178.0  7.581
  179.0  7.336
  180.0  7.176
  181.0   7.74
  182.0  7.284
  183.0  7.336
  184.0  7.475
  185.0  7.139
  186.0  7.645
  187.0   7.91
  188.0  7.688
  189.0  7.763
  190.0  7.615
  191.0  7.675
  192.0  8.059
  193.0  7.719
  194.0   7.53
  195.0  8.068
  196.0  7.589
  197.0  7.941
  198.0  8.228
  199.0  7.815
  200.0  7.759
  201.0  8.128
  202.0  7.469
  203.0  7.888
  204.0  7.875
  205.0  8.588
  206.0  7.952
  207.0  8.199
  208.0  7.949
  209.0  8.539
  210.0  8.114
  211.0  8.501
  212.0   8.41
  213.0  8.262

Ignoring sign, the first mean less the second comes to 0.87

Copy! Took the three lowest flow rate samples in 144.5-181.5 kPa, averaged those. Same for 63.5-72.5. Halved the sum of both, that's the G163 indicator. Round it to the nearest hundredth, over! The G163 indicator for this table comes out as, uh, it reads 7.89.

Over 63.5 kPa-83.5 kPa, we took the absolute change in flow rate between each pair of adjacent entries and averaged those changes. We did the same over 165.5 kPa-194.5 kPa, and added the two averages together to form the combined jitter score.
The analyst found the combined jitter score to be 0.72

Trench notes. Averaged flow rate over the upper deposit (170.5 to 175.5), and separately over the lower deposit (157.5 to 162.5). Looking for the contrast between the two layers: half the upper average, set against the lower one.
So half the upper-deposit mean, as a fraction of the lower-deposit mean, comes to 0.469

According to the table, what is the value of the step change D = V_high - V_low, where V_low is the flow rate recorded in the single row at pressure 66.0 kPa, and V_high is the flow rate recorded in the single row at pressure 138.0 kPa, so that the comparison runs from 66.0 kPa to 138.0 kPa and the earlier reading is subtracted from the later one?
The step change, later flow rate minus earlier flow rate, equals -1.35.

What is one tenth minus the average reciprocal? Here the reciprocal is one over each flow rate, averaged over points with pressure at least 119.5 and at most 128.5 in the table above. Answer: -0.020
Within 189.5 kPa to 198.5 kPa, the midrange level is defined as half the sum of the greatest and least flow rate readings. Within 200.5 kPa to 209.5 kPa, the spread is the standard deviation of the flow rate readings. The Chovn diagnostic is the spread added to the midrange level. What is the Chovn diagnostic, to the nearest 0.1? 8.2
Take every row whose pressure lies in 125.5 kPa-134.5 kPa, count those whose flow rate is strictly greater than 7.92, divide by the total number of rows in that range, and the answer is 1.0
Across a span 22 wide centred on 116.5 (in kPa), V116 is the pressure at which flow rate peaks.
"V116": 126.0 kPa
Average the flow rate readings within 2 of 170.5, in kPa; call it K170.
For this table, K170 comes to 7.4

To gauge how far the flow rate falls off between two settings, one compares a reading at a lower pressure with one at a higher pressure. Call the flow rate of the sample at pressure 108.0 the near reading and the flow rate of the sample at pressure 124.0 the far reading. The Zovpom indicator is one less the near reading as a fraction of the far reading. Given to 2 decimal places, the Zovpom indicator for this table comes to -0.07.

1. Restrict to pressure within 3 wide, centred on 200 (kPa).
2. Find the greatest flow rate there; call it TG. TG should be 8.128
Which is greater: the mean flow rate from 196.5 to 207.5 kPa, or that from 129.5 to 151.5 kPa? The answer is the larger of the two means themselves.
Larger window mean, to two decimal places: 8.10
